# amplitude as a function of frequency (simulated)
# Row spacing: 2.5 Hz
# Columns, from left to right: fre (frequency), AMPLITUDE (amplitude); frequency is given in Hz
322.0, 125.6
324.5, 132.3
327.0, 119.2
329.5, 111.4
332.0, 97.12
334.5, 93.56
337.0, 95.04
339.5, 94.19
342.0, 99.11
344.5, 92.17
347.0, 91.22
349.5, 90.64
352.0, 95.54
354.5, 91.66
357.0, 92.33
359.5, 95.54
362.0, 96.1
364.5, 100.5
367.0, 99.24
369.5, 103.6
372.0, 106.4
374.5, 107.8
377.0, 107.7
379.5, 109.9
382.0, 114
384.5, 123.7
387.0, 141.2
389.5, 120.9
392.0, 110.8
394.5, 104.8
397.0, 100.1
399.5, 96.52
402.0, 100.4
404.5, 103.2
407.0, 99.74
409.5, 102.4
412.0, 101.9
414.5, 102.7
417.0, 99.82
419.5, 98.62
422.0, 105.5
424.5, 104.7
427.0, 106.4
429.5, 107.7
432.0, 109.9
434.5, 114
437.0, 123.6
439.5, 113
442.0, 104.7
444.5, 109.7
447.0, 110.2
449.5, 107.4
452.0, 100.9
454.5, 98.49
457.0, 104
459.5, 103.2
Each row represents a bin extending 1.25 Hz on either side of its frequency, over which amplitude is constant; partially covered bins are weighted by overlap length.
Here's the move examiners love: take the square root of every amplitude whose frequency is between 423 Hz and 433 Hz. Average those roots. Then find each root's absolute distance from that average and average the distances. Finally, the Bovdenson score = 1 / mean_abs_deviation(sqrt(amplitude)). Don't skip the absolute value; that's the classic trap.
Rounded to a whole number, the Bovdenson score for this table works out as 13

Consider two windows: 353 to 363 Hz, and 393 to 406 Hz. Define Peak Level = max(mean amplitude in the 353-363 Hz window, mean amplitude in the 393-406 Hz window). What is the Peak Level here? 101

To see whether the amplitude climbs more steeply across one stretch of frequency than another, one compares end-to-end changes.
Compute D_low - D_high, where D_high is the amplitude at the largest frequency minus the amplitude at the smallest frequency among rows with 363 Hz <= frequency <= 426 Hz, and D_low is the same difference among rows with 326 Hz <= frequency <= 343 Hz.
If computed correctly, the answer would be -24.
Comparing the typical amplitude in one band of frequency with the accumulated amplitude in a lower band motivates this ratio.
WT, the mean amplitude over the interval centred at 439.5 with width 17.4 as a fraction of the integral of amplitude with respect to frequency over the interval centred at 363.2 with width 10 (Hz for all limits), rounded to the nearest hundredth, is 0.11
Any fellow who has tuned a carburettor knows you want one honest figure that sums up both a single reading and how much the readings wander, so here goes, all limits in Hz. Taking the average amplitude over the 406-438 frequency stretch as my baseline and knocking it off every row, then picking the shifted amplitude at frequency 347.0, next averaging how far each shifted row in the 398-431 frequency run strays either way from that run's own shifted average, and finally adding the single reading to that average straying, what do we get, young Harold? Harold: -12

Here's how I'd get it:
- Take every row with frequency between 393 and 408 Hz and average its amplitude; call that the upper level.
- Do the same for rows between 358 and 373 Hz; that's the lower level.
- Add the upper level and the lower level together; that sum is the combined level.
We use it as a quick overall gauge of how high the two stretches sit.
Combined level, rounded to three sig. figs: 201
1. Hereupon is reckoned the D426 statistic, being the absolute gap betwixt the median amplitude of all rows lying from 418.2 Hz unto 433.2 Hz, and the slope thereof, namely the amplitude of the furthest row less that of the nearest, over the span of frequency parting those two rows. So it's 105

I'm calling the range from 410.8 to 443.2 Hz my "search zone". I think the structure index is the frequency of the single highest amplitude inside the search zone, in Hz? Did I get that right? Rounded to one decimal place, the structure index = 437.0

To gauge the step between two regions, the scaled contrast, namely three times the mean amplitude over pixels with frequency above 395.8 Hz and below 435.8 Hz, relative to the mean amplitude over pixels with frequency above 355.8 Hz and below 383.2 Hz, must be 3.01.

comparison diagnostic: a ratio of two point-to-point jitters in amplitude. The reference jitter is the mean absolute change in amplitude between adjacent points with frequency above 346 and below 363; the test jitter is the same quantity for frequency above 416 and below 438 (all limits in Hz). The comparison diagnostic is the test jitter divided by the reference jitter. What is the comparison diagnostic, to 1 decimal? 1.5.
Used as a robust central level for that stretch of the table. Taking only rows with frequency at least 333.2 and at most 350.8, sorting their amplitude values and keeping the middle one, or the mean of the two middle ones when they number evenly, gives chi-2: 94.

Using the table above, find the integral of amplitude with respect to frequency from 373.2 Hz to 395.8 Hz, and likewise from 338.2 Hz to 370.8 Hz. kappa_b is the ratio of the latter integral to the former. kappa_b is 1.2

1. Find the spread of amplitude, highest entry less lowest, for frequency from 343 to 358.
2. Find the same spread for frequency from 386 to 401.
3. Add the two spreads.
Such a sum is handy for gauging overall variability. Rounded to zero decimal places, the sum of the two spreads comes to 50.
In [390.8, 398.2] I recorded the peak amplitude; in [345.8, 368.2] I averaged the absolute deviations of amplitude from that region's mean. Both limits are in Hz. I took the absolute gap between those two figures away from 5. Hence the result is -103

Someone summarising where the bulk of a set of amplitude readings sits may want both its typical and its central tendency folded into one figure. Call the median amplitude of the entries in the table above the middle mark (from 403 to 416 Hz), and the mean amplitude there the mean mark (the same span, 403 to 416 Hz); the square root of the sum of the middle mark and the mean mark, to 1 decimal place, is 14.3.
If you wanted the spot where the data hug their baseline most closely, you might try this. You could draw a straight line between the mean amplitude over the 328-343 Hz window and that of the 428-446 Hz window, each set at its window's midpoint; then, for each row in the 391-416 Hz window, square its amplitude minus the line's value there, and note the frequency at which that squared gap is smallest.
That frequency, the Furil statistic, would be 394.5 Hz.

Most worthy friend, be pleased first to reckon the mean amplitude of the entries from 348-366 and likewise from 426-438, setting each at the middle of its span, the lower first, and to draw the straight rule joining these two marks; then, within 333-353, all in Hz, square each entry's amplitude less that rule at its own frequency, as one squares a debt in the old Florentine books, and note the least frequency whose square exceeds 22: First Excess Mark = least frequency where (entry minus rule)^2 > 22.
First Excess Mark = 337.0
